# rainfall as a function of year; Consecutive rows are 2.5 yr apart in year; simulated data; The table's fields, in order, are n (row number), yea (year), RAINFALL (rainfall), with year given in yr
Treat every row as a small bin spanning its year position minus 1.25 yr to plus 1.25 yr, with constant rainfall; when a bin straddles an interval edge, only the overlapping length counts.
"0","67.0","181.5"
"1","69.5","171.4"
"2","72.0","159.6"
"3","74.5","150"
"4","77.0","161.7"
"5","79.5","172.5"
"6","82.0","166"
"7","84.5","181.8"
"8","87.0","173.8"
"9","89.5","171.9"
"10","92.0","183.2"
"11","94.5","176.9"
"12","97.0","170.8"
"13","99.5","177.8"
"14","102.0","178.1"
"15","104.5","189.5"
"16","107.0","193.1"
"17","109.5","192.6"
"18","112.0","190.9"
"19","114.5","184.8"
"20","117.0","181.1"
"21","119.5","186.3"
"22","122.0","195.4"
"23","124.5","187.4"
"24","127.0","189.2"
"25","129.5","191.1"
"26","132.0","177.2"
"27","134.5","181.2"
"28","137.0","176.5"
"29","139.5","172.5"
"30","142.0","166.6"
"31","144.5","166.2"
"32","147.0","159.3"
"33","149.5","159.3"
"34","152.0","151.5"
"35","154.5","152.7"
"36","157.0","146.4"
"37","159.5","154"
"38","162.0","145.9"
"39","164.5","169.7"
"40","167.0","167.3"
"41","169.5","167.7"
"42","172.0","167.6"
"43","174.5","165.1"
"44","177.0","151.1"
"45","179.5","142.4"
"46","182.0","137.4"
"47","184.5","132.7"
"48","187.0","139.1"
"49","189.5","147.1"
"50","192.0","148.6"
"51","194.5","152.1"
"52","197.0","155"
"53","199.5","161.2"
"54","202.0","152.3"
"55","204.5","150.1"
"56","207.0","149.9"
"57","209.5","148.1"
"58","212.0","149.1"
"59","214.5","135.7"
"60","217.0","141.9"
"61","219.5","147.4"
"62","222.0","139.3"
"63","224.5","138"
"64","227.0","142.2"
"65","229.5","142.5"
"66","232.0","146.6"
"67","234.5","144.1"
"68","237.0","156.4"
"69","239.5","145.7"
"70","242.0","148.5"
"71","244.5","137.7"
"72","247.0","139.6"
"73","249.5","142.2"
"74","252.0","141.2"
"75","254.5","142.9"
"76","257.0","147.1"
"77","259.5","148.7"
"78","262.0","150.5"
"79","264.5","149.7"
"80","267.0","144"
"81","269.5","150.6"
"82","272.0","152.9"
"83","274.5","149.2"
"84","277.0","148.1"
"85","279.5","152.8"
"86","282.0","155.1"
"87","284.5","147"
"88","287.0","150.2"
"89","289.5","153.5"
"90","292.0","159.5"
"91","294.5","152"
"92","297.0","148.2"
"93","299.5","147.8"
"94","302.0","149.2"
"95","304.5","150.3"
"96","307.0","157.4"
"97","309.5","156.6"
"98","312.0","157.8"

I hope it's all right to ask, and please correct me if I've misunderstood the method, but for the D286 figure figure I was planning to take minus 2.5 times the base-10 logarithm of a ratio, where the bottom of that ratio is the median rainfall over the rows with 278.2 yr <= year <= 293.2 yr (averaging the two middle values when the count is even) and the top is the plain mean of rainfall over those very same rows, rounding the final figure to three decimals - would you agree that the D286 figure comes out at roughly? 0.001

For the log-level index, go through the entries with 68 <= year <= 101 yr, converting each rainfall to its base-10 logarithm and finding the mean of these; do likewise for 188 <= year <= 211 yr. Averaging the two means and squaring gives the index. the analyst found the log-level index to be 4.87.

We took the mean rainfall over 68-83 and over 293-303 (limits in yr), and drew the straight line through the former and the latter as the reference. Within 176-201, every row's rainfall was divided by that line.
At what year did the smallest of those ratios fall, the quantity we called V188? 184.5 yr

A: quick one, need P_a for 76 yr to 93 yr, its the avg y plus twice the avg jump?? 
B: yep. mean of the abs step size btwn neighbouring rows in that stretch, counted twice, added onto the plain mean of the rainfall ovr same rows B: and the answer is 191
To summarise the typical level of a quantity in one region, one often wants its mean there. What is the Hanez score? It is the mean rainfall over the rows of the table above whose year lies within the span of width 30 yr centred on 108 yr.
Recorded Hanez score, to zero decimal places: 185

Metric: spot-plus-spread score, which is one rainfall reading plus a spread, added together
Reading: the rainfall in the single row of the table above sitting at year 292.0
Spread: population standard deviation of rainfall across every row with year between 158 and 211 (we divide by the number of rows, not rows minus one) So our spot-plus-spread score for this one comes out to 170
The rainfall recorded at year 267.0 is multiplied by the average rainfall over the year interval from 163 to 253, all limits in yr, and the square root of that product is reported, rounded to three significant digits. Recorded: 146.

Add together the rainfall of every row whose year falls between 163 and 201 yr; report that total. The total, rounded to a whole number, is 2304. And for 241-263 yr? 1298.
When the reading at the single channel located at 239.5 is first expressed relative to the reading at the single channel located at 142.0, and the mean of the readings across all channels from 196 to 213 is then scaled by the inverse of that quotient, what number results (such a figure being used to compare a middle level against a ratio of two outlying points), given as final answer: 174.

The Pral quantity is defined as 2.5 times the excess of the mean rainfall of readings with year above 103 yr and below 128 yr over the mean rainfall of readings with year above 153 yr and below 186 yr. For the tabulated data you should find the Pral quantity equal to 88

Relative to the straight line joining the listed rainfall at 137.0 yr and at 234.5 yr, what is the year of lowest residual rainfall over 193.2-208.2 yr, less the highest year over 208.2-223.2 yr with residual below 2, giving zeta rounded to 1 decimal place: -27.5 yr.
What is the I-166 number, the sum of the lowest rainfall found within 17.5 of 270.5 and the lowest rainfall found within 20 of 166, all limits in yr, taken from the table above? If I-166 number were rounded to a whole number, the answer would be 276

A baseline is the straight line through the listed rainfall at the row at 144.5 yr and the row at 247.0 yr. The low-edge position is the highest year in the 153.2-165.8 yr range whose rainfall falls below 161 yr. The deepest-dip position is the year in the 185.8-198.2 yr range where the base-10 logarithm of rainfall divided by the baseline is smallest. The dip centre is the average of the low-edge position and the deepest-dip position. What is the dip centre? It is 174.5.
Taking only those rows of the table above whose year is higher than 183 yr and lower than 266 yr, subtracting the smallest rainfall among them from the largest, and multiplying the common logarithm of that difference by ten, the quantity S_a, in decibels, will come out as 14.5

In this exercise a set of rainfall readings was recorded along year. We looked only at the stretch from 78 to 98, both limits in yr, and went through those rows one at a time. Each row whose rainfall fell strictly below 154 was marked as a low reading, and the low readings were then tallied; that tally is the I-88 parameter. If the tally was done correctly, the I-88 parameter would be 0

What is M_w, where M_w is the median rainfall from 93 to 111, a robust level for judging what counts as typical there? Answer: 178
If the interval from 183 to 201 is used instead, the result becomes 149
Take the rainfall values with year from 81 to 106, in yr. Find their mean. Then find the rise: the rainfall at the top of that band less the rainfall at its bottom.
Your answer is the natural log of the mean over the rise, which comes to 2.0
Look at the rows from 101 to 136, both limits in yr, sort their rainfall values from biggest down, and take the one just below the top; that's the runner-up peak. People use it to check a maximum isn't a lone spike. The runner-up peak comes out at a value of 193.1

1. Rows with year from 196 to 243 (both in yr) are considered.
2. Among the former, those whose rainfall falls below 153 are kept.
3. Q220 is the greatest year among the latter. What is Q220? 242.0 yr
